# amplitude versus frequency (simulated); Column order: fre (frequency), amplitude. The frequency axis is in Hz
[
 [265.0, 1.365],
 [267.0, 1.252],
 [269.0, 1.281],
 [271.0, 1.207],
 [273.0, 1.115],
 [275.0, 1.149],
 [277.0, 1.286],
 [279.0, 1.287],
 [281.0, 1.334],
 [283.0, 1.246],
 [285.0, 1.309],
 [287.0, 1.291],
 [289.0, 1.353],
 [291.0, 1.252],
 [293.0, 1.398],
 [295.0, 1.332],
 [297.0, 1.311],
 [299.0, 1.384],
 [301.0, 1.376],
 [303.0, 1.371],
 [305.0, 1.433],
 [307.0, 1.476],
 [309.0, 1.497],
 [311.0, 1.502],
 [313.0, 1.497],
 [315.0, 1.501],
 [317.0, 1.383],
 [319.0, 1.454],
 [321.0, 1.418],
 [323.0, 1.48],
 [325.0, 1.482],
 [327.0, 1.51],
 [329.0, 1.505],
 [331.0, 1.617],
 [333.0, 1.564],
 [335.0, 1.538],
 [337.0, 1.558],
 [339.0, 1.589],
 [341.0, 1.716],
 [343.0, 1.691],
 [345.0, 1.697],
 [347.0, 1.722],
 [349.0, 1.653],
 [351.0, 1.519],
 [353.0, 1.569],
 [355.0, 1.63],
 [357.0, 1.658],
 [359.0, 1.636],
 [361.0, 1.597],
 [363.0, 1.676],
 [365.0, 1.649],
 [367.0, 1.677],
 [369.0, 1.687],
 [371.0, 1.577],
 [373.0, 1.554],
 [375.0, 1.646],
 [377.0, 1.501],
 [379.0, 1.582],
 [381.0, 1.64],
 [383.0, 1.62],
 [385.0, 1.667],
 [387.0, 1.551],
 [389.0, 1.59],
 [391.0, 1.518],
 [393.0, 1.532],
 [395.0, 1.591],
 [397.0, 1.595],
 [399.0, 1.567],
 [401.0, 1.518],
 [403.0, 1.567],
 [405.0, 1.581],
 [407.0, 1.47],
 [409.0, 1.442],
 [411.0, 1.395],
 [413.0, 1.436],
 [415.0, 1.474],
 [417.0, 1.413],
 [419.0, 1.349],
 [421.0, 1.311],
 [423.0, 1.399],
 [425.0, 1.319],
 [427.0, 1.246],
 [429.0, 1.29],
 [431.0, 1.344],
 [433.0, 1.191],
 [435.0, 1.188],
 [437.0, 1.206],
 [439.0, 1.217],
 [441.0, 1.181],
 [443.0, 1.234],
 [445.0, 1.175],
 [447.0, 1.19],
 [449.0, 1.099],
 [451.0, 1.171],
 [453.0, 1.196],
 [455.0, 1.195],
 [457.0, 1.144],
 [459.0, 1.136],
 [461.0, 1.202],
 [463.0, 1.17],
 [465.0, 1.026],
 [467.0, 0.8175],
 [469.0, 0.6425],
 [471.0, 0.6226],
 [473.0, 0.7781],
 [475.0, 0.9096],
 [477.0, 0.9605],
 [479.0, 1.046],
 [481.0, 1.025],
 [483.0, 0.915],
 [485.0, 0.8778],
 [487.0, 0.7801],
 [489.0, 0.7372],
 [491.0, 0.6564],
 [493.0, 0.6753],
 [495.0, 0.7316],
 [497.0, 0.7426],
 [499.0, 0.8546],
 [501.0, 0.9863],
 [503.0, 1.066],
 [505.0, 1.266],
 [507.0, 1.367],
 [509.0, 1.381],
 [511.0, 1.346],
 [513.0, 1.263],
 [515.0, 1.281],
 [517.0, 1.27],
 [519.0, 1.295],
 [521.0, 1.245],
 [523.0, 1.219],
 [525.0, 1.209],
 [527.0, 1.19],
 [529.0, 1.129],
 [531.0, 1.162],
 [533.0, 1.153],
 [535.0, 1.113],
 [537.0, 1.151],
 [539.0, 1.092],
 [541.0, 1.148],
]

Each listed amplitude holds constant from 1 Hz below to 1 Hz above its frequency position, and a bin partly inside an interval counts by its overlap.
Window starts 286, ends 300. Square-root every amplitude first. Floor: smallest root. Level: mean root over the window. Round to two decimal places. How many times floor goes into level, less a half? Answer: 0.53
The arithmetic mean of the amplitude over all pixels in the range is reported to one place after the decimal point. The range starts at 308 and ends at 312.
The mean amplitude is 1.5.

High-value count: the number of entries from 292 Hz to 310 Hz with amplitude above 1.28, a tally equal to 9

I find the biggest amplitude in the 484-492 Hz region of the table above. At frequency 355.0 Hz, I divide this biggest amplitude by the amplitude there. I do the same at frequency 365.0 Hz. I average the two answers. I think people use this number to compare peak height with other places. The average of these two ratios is 0.54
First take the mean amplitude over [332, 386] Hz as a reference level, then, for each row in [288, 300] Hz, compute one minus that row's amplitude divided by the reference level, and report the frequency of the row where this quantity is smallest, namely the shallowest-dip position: 293.0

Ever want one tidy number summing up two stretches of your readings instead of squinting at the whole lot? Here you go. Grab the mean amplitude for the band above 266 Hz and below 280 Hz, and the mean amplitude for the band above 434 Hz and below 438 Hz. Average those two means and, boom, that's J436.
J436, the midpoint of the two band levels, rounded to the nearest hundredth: 1.21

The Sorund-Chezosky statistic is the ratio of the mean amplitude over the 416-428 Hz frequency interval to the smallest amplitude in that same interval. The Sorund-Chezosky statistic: 1.08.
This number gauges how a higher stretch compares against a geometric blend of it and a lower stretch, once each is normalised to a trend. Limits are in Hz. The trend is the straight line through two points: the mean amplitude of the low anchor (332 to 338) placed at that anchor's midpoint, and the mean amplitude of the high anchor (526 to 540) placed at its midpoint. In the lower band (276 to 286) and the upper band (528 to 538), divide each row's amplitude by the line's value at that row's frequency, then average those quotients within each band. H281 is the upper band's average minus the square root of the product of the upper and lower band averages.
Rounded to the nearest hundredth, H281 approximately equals 0.12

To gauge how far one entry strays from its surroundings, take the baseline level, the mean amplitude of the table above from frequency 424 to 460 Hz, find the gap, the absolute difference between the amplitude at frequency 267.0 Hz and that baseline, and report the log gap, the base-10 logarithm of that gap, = -1.3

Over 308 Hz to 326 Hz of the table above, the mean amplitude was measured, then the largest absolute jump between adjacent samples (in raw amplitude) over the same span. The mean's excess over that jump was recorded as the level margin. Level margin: 1.35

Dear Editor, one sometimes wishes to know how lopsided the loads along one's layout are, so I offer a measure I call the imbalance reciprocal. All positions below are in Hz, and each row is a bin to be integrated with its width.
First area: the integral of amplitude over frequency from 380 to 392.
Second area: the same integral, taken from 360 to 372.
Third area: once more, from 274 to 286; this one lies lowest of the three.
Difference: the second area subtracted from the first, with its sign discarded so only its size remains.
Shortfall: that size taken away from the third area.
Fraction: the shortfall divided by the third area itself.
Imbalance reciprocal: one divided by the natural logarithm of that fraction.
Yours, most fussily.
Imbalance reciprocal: -27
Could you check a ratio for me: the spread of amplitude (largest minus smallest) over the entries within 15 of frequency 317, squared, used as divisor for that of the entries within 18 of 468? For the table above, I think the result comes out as 10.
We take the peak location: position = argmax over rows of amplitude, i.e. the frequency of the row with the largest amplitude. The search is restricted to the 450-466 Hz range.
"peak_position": 461.0 Hz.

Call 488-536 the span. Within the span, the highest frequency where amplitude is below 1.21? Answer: 535.0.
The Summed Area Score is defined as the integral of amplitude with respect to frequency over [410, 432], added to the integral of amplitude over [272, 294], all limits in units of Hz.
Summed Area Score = 58.0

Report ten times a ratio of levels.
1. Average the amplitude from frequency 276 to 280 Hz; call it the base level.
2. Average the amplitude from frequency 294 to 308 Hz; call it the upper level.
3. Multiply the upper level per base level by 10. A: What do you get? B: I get 10.8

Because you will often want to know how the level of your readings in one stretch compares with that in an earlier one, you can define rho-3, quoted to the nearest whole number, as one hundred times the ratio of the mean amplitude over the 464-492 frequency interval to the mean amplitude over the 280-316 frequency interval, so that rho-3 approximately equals 61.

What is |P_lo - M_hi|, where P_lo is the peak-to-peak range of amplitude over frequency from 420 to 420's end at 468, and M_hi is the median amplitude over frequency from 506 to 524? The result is 0.70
